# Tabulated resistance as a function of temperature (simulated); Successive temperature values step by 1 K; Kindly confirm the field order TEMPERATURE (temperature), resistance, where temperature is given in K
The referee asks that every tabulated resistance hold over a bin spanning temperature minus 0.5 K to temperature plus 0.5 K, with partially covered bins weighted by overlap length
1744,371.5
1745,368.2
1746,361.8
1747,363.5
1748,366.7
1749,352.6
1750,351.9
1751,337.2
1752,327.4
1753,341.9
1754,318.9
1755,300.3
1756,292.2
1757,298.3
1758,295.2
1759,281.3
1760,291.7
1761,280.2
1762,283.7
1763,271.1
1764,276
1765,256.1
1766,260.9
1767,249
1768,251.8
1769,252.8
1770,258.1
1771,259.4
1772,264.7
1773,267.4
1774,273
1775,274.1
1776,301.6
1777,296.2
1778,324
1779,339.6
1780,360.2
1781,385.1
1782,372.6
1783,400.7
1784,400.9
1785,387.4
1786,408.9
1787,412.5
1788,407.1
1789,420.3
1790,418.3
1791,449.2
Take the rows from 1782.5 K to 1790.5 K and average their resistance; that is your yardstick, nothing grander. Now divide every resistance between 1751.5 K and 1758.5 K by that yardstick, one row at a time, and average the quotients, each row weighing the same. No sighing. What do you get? 0.76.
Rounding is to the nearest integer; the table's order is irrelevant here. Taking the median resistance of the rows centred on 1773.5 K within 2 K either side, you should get 270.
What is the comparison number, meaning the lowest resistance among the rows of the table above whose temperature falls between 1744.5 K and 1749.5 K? 352.6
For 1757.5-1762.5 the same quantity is 280.2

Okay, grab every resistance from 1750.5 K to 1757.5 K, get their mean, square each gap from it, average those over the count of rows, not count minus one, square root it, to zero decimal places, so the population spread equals 18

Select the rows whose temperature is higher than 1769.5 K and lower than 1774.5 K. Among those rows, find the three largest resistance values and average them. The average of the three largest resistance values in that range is 268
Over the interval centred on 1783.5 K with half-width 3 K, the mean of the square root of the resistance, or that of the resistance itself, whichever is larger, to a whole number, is 393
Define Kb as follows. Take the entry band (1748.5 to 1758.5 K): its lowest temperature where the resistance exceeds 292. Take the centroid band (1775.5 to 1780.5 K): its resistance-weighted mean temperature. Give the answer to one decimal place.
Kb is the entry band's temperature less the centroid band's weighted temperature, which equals -29.1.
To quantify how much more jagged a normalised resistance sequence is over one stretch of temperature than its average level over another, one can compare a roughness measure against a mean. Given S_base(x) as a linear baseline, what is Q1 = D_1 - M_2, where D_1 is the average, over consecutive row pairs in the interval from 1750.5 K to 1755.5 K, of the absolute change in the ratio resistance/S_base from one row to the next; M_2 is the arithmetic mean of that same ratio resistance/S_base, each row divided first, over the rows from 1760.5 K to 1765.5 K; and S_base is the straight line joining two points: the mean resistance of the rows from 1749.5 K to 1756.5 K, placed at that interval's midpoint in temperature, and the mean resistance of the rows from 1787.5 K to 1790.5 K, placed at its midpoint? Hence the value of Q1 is -0.728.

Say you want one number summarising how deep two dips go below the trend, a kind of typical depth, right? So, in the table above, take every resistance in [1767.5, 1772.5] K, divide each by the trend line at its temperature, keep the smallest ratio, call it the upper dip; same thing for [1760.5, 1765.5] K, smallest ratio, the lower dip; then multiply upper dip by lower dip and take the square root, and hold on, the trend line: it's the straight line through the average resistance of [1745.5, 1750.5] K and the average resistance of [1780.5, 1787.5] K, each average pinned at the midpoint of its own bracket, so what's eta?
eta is 0.672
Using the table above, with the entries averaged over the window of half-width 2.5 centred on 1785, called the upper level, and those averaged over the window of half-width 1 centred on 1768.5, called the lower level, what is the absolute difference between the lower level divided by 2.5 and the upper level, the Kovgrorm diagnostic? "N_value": 301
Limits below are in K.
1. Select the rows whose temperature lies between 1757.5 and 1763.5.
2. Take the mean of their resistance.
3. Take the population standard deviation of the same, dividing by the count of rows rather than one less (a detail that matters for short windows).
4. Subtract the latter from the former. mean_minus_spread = 276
